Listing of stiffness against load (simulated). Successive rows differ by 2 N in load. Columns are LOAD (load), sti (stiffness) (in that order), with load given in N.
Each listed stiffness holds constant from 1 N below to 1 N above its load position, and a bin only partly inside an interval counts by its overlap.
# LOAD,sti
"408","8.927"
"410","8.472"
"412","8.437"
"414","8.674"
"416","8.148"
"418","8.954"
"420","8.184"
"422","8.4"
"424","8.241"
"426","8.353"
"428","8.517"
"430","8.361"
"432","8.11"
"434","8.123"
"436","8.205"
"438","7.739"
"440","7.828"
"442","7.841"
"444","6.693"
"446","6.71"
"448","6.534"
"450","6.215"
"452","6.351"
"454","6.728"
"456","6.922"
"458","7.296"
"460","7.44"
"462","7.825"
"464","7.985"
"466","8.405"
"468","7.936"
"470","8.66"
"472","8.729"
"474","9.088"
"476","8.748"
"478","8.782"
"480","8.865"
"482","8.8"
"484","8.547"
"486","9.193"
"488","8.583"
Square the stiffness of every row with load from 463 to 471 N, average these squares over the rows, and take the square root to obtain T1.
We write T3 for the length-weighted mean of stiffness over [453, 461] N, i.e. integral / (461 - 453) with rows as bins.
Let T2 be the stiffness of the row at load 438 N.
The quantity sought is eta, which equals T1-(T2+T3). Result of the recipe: -7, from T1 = 8.3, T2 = 7.739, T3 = 7.1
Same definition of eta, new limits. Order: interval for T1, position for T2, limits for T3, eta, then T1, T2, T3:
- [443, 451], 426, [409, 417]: -10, 6.5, 8.353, 8.4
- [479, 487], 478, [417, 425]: -8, 8.9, 8.782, 8.4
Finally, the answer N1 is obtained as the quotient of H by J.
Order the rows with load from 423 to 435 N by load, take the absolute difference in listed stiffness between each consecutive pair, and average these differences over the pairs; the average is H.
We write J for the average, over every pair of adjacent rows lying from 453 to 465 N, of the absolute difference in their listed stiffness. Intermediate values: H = 0.14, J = 0.251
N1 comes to 0.6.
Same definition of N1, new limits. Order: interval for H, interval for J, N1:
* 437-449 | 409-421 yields 0.6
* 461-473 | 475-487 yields 1.7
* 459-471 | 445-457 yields 1.8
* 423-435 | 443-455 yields 0.7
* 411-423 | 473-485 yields 3.3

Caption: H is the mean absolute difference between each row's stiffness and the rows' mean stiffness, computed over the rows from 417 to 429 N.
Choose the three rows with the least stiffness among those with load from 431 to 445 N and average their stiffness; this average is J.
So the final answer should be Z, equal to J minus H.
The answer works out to 7.2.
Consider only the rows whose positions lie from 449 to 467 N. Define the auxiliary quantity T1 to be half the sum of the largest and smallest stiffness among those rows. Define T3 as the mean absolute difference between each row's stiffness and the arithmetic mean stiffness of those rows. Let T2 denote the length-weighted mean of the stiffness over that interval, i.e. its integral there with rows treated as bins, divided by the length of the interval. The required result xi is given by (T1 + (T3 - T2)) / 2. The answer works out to 0.34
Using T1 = 7.3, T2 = 7.2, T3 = 0.6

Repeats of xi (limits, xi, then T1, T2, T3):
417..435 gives 0.17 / 8.5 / 8.4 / 0.2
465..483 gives 0.03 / 8.5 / 8.7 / 0.2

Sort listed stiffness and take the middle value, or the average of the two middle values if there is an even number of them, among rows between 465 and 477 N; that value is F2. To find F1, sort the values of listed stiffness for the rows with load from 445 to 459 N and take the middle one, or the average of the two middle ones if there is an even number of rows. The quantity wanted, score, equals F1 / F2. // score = 0.77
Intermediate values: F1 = 6.7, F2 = 8.7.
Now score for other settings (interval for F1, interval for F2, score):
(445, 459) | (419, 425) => 0.81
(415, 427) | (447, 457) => 1.27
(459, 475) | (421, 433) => 0.98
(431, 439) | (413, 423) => 0.97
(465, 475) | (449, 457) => 1.32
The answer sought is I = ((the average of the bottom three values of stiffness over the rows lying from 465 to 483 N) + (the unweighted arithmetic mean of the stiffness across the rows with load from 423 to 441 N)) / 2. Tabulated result 8.2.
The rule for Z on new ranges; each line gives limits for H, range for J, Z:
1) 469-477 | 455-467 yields 7.1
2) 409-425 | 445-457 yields 6.2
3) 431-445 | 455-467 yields 6.9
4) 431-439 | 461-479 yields 7.8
